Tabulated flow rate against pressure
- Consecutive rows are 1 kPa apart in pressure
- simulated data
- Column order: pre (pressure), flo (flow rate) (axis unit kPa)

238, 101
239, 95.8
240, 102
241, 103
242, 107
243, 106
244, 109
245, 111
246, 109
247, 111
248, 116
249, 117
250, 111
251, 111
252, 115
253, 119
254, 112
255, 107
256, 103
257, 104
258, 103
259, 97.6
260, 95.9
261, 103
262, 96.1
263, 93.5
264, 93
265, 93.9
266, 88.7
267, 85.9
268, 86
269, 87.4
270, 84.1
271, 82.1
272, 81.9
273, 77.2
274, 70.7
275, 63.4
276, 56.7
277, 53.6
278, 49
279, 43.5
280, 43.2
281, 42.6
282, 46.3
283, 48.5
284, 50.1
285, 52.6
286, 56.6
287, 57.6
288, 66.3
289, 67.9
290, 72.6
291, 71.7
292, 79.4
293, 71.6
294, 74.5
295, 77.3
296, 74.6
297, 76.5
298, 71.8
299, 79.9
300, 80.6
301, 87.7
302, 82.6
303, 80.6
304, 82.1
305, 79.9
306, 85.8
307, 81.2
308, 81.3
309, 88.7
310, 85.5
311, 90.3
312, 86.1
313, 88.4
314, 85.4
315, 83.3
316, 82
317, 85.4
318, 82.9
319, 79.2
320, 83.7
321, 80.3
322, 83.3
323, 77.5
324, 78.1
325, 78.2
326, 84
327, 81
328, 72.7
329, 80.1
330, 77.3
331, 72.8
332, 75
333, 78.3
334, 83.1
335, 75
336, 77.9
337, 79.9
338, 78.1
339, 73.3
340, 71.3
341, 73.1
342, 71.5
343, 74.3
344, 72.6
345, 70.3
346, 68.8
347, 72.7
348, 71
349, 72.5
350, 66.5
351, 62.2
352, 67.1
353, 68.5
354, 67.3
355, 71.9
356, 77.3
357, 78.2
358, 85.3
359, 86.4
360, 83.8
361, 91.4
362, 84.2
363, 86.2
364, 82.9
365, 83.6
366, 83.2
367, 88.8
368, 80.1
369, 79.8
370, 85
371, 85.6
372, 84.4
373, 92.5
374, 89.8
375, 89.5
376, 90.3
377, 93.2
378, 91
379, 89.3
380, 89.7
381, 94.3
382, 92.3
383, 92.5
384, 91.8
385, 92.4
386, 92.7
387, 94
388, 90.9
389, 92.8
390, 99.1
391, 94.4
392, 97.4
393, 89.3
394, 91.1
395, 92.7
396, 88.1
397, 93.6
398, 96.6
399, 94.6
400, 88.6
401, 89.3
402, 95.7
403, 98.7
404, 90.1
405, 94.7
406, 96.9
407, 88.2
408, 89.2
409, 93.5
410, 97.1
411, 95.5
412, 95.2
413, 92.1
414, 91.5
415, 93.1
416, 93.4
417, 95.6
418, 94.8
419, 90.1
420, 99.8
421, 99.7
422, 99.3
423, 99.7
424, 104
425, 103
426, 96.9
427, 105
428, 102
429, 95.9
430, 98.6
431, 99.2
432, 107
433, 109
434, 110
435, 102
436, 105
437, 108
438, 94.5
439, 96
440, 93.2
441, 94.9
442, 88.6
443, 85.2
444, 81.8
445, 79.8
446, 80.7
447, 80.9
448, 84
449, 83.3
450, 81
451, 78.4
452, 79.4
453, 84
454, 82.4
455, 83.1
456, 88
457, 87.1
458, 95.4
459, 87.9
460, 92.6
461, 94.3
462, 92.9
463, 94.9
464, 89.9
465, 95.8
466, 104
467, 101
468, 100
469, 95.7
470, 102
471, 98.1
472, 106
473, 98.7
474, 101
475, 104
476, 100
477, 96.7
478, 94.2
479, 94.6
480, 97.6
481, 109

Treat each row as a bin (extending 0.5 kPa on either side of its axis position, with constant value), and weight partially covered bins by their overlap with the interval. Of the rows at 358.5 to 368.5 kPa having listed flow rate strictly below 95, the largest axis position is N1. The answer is 368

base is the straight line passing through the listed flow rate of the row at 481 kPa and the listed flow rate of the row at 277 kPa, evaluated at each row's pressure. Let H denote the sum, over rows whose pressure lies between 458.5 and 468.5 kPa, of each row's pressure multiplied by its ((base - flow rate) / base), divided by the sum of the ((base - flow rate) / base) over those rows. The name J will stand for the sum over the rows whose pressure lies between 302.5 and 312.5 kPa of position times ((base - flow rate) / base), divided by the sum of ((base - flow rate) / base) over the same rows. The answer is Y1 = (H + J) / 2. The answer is 385.1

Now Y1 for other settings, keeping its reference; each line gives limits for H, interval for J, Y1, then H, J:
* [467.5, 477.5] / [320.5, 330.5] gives 398.9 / 472.7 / 325.1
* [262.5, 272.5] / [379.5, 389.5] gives 325.7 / 267.1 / 384.3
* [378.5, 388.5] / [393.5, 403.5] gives 391.1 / 383.4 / 398.7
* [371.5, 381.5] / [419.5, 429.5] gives 400.4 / 376.6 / 424.2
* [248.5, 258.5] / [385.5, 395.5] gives 321.7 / 253.2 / 390.1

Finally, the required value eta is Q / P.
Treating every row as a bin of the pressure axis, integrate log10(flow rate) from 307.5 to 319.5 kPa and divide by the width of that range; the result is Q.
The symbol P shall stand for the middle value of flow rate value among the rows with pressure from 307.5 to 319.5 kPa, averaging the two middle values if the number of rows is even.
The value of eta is 0.0226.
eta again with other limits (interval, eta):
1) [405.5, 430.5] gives 0.0207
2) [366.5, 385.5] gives 0.0217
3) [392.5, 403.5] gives 0.0212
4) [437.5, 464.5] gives 0.0223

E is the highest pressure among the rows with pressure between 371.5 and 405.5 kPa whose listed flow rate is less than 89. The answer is 400 kPa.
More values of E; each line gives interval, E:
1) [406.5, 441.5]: 407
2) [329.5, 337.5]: 337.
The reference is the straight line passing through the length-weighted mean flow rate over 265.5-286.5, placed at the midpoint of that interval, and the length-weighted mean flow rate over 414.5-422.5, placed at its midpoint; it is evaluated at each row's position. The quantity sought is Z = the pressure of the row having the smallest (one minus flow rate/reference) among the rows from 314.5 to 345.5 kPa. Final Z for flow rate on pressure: 317 kPa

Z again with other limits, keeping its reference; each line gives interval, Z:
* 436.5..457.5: 437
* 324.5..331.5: 326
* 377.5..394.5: 390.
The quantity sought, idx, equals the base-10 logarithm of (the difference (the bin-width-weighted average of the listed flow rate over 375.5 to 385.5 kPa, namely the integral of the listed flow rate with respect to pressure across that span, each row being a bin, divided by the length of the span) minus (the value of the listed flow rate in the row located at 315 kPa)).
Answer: 0.9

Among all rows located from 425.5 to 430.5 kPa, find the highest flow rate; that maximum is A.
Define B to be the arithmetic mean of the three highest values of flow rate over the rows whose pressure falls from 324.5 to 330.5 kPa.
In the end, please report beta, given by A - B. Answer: 23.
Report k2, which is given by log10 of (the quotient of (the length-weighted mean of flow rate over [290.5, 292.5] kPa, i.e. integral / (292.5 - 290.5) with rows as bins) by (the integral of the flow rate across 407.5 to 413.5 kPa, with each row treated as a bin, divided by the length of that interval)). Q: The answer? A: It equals -0.094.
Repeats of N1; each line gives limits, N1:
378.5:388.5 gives 388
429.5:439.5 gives 438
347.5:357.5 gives 357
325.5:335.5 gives 335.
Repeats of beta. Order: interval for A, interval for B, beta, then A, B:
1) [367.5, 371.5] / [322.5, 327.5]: 5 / 85.6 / 81.1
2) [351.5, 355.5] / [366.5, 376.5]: -19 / 71.9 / 90.9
